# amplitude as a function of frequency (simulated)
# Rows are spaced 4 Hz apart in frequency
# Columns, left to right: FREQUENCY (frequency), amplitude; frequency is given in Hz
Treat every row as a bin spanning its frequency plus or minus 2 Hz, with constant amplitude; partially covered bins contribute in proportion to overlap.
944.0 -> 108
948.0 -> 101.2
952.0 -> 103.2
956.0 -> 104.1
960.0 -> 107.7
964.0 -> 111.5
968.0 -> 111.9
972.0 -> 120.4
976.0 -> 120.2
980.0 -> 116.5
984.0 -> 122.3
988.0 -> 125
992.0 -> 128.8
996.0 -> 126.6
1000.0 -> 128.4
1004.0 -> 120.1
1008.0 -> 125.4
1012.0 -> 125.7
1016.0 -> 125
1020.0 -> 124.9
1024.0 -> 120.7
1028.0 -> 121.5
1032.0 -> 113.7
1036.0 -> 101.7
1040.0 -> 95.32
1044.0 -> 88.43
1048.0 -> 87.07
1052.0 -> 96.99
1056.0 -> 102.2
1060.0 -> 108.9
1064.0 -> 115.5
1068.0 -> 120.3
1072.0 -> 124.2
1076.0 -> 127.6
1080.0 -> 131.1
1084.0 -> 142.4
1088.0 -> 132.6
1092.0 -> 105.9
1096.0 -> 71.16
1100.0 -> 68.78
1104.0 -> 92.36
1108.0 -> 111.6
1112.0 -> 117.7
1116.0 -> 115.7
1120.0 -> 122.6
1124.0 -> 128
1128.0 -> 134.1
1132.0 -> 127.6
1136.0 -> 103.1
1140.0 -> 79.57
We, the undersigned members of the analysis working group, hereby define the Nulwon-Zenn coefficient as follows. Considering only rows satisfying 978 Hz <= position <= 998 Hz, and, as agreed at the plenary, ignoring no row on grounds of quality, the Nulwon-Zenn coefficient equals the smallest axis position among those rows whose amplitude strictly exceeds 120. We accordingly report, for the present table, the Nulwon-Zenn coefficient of 984.0 Hz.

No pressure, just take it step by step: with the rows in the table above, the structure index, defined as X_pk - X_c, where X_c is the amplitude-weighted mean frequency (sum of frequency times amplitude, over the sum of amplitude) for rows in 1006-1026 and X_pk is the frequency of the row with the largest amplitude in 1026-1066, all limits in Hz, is 12.1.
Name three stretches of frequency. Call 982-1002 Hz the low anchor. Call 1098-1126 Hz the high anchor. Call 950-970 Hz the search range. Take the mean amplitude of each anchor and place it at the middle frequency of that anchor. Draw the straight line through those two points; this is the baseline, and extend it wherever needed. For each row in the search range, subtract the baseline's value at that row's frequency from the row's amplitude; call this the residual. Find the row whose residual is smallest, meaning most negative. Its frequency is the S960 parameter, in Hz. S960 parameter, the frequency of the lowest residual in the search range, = 952.0 Hz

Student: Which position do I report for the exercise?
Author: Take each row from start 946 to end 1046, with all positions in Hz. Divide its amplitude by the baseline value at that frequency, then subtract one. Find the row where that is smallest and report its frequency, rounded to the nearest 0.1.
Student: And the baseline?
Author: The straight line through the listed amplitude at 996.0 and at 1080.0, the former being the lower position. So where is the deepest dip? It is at 1044.0 Hz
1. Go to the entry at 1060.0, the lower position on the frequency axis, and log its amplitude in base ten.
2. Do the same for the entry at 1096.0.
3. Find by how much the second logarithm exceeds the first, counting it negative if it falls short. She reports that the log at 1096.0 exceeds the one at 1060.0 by -0.18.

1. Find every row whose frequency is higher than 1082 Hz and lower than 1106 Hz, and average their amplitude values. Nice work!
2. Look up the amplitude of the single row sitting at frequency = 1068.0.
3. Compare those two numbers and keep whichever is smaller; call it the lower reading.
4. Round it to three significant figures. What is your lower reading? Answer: 102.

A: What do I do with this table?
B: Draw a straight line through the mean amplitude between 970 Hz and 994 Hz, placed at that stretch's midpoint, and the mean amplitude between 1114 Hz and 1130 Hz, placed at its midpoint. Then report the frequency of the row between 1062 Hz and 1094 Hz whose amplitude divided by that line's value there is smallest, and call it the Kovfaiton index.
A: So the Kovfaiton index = 1092.0 Hz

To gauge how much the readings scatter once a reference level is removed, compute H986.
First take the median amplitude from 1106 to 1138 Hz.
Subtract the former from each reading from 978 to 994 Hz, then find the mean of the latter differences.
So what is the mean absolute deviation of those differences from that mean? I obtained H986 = 4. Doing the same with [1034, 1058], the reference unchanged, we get 5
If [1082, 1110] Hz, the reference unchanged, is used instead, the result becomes 22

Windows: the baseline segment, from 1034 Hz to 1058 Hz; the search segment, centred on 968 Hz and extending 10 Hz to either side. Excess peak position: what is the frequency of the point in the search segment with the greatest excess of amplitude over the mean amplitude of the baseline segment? 972.0 Hz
